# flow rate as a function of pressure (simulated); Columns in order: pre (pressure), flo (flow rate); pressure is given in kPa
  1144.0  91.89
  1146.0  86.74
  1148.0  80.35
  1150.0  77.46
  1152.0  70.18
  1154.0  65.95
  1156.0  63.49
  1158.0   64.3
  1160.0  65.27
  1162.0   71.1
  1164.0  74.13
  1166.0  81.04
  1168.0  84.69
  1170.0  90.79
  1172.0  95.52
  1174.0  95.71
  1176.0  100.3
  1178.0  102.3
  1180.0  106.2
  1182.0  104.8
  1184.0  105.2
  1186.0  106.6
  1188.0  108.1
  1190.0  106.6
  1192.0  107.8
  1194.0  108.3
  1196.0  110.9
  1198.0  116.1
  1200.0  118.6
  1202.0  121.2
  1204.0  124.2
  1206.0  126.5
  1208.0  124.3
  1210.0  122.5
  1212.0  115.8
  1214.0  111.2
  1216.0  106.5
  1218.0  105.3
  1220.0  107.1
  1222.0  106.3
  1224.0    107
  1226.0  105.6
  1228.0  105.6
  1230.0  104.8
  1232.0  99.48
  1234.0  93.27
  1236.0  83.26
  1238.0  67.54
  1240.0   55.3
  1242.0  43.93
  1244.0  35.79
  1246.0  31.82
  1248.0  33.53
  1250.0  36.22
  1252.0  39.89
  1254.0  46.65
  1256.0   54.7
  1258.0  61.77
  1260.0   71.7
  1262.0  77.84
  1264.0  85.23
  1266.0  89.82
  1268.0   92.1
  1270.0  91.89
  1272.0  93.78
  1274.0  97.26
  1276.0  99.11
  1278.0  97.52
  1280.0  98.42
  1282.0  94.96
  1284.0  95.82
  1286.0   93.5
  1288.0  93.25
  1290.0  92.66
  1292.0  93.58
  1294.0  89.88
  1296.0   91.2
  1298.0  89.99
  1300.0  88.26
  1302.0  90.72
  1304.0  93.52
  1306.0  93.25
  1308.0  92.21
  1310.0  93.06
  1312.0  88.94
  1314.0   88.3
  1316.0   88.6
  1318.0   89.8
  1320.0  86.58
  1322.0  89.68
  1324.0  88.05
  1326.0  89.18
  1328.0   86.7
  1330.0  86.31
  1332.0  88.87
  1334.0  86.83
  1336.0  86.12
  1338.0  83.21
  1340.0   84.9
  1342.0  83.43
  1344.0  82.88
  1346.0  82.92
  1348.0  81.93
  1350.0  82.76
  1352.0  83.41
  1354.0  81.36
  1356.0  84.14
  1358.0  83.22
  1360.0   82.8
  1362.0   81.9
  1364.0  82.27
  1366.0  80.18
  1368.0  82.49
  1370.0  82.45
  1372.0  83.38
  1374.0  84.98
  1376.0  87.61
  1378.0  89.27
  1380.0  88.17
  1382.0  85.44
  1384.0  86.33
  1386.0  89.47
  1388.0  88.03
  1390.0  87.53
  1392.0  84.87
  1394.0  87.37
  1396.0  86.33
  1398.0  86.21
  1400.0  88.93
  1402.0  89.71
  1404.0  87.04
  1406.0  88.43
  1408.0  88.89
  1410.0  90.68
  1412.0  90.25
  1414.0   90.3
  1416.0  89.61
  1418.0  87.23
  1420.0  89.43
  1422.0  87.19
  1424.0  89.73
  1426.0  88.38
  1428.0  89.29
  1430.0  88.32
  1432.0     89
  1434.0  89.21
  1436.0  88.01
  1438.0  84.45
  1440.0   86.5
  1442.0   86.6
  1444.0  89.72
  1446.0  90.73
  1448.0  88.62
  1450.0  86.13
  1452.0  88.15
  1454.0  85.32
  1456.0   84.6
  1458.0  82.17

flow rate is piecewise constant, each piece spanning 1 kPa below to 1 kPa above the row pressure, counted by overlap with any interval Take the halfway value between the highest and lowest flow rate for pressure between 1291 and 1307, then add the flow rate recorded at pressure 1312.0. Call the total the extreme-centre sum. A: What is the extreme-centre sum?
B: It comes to 180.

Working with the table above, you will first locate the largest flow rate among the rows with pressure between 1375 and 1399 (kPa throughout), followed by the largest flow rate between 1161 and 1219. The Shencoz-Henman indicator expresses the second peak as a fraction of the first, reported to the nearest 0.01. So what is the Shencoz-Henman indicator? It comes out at 1.41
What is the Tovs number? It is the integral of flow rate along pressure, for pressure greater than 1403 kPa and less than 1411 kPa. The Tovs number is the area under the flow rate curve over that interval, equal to 710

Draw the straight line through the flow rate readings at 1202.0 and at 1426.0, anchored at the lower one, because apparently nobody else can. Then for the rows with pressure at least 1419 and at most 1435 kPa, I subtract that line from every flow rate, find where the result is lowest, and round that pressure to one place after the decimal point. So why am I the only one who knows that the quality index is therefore 1422.0 kPa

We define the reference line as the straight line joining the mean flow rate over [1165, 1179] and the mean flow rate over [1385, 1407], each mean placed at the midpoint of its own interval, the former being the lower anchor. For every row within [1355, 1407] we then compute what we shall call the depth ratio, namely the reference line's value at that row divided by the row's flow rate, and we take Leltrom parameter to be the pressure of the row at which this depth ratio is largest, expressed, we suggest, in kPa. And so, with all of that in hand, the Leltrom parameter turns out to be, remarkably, 1366.0 kPa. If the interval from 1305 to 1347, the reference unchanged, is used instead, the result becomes 1344.0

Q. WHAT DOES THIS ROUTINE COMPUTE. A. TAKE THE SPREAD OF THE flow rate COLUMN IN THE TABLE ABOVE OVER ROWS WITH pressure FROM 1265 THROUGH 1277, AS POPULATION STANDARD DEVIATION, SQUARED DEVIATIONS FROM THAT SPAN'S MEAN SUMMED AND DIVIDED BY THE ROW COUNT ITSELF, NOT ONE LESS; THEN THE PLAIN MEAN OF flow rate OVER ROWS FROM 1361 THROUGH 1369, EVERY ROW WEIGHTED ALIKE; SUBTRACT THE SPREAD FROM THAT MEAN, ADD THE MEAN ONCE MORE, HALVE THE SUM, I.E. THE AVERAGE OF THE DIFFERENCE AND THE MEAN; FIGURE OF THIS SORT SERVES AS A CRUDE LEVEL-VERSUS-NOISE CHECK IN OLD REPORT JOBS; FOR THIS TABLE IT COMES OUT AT 80.1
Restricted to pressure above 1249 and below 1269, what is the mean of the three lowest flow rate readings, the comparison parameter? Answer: 41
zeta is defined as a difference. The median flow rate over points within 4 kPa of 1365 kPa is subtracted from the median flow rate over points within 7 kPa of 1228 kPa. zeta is 24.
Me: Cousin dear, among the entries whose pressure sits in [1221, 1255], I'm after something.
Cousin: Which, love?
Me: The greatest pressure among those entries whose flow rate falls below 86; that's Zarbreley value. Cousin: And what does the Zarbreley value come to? 1254.0 kPa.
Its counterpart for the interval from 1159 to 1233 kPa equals 1168.0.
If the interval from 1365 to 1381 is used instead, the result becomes 1374.0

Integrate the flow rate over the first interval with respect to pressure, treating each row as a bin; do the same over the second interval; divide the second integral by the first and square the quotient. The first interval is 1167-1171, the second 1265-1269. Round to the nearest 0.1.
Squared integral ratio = 1.1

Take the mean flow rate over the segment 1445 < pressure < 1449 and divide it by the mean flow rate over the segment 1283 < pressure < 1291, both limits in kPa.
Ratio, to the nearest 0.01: 0.96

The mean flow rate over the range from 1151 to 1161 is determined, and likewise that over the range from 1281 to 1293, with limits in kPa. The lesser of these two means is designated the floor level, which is 65.8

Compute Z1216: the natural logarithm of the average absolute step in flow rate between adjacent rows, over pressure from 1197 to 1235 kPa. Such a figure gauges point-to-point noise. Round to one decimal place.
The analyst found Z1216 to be 1.0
